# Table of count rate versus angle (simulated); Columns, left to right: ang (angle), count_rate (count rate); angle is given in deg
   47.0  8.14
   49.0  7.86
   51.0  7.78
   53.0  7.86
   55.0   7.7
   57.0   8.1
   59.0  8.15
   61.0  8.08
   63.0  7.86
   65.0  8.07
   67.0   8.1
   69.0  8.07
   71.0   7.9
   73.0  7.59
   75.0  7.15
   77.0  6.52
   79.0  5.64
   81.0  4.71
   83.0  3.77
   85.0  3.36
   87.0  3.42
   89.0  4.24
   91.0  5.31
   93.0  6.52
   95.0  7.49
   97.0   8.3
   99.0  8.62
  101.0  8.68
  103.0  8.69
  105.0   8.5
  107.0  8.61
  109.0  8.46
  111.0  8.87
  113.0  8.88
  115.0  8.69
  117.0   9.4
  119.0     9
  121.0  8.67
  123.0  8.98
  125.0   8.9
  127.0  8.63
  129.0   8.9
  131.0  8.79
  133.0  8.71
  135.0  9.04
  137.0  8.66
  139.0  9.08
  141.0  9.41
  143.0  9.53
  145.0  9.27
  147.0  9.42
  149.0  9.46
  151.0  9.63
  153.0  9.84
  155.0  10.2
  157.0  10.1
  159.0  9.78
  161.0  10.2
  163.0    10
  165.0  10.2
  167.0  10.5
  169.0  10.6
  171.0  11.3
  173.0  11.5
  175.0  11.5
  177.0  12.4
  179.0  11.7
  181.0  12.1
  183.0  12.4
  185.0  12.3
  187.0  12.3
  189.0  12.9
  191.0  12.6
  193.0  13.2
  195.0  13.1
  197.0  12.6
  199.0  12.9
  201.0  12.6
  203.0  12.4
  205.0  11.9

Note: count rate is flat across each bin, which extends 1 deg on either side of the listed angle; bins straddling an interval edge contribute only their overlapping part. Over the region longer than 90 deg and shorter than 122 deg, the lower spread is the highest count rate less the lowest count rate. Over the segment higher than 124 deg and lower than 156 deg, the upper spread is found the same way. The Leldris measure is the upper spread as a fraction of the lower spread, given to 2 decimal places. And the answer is 0.38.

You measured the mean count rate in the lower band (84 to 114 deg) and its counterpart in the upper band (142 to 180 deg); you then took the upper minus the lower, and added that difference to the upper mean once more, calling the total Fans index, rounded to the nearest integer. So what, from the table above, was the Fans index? 14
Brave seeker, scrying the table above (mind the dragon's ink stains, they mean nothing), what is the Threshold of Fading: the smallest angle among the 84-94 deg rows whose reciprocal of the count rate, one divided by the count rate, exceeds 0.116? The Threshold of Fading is 85.0 deg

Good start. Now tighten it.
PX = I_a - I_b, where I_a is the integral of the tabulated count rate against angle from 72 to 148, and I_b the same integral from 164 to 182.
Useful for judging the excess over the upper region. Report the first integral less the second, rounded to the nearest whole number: 389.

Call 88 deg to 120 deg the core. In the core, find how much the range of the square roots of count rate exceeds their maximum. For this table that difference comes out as -2.1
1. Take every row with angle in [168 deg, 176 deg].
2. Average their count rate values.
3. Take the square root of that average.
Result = 3.4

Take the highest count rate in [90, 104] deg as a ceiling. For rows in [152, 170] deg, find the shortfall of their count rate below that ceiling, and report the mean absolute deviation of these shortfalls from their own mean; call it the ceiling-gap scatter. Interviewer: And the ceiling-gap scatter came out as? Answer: 0.20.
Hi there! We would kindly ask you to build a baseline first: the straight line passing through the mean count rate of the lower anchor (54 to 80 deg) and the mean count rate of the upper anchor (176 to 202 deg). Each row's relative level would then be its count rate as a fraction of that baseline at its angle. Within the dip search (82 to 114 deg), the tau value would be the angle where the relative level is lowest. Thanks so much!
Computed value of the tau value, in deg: 85.0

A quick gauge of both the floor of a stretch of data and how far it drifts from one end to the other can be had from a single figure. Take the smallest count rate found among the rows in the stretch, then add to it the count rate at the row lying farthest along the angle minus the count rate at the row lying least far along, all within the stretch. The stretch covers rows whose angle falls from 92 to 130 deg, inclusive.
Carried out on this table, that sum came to 8.9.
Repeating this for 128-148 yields 9.2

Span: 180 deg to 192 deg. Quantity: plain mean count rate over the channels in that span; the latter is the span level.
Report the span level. 12.4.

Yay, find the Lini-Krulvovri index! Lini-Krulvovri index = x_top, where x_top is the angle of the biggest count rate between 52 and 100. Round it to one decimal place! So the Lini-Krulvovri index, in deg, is 99.0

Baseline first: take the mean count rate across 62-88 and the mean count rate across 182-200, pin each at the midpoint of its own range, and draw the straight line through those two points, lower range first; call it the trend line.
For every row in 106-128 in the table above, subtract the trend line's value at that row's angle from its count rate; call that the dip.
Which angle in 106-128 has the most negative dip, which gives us 127.0 deg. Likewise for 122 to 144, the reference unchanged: 137.0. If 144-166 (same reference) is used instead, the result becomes 159.0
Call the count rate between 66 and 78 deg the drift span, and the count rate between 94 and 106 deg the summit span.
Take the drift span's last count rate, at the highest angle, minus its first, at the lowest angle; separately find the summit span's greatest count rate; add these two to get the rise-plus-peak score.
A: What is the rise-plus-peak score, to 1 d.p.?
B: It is 7.1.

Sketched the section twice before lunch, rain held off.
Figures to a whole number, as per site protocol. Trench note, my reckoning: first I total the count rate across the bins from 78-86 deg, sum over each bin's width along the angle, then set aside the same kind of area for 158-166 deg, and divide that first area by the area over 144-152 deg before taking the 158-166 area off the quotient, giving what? -80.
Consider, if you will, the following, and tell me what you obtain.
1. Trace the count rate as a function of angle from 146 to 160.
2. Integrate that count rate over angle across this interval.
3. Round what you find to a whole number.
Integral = 137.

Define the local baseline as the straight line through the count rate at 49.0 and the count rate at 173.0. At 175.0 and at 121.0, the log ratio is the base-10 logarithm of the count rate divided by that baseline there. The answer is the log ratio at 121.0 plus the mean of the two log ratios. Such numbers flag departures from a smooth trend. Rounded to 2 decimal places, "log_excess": -0.09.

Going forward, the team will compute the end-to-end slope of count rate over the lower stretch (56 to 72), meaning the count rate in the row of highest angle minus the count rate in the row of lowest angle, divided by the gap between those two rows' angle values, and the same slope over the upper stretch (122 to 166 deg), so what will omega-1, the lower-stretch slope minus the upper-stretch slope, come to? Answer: -0.043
